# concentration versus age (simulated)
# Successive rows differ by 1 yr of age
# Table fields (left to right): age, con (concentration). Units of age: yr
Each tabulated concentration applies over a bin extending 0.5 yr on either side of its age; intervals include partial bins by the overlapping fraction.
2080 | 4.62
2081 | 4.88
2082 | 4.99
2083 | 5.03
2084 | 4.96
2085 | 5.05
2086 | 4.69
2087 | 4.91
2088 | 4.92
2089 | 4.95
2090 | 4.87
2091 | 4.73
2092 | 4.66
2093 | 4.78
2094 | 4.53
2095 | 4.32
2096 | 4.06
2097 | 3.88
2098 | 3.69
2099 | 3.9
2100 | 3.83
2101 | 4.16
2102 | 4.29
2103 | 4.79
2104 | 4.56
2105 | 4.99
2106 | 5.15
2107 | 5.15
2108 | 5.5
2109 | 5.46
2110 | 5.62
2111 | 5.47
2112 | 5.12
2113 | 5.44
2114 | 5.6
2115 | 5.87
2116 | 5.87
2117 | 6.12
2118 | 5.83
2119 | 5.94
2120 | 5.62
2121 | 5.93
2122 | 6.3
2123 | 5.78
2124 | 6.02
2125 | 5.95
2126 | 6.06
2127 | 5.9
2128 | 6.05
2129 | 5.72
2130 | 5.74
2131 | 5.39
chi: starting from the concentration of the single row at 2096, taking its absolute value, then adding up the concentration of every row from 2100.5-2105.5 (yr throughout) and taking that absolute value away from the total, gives 19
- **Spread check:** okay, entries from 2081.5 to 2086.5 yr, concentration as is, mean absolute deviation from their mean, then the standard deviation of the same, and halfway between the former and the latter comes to 0.12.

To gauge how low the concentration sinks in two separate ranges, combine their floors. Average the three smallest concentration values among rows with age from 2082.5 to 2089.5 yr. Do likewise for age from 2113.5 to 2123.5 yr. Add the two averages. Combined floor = 10.5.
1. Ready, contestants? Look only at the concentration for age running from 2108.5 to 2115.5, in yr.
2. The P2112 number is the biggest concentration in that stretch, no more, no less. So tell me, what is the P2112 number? 5.87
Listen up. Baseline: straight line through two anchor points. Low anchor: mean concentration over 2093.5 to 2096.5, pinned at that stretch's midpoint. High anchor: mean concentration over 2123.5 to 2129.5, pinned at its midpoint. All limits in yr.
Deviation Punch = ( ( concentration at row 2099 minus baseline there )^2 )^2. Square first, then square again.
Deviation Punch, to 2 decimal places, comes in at 0.14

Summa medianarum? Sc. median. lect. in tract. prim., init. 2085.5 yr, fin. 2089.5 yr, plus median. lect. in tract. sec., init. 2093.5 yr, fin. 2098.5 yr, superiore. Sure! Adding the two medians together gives 9.0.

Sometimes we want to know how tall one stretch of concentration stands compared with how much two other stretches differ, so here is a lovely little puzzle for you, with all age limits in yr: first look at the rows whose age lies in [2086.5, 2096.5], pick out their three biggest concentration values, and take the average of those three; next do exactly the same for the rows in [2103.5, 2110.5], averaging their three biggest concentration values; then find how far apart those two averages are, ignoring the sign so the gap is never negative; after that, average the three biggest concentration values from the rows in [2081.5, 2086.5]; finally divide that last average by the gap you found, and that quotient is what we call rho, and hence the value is 8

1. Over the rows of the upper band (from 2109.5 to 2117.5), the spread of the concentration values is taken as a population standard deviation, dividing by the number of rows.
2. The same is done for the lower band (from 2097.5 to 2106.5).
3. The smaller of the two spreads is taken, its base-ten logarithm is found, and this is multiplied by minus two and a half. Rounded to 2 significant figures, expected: 1.3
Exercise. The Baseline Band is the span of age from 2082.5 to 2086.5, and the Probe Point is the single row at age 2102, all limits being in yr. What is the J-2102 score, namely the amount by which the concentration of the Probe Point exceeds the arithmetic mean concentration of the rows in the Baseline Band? -0.64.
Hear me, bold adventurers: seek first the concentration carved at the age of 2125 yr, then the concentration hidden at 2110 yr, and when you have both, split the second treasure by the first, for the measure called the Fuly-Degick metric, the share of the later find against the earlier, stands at 0.94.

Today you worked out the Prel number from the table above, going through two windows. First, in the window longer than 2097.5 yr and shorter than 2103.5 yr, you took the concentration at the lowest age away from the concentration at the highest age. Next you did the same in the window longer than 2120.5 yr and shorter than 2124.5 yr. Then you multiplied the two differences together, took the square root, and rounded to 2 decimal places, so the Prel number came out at 0.31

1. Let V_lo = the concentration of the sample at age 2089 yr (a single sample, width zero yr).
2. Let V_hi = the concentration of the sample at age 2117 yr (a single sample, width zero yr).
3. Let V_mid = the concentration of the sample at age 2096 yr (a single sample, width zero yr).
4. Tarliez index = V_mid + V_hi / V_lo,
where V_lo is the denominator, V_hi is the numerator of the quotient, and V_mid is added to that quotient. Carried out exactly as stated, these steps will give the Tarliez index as 5.3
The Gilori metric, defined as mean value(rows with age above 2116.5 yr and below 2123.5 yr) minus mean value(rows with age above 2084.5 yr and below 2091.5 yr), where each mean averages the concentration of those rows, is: 1.06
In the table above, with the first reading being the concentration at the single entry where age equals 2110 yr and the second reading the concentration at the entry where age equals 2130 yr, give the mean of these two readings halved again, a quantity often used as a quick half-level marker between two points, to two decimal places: 2.84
